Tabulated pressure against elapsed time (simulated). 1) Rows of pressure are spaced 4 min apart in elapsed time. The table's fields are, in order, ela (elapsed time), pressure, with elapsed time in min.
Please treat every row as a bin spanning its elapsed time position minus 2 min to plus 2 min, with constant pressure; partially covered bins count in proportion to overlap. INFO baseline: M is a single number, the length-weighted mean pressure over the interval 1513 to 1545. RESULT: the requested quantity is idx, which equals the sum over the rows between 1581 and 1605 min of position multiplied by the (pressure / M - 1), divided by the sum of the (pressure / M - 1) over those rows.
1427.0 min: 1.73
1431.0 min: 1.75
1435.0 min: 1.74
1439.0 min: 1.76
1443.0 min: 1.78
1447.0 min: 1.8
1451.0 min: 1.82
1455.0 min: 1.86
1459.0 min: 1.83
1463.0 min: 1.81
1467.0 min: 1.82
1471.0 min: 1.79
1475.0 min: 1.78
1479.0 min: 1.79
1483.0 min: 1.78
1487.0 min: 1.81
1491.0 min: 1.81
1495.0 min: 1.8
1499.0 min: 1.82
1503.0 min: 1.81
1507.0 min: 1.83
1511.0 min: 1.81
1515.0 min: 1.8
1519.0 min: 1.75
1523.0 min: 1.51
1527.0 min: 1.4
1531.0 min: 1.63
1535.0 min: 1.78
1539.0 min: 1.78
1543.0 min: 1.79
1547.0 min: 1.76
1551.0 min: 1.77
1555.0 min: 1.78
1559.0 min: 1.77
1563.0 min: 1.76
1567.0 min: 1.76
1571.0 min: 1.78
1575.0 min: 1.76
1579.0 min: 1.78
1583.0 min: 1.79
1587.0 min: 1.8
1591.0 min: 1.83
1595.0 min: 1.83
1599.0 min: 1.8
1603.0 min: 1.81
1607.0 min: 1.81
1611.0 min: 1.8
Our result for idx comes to 1593.3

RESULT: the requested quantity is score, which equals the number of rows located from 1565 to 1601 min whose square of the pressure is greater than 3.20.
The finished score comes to 5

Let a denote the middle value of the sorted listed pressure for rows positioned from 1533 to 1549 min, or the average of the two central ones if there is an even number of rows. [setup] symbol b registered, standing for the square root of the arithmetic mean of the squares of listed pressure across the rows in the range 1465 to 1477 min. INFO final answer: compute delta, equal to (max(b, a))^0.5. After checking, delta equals 1.34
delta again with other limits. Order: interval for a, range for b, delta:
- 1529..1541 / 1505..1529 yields 1.33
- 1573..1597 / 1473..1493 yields 1.34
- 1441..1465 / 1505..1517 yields 1.35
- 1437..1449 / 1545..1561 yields 1.33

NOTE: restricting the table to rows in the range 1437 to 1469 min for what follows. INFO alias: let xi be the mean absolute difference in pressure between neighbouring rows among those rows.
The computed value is 0.023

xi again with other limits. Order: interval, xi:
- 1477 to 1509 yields 0.014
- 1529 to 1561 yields 0.031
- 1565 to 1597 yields 0.016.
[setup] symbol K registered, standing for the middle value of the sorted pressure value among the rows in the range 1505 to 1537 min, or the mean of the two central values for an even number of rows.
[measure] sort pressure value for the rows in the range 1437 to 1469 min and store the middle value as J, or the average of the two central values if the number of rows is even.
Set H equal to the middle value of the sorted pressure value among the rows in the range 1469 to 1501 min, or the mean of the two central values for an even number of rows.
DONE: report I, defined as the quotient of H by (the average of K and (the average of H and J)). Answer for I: 1.01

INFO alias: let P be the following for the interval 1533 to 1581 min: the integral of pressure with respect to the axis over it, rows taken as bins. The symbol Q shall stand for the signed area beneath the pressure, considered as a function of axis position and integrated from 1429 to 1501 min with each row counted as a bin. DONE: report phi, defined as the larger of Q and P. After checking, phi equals 129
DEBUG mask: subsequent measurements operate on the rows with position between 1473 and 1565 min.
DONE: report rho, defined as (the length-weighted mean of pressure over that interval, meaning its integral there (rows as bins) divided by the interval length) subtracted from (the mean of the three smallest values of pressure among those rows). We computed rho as -0.240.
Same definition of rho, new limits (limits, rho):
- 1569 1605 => -0.024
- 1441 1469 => -0.020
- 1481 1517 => -0.014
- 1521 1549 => -0.151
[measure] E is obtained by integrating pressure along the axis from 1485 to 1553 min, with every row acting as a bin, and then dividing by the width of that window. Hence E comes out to 1.74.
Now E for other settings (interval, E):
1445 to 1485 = 1.81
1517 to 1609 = 1.75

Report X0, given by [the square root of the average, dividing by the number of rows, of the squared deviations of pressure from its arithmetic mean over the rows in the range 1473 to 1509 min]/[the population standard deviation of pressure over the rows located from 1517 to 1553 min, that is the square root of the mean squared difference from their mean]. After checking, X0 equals 0.1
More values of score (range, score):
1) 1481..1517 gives 8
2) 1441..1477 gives 7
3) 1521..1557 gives 1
